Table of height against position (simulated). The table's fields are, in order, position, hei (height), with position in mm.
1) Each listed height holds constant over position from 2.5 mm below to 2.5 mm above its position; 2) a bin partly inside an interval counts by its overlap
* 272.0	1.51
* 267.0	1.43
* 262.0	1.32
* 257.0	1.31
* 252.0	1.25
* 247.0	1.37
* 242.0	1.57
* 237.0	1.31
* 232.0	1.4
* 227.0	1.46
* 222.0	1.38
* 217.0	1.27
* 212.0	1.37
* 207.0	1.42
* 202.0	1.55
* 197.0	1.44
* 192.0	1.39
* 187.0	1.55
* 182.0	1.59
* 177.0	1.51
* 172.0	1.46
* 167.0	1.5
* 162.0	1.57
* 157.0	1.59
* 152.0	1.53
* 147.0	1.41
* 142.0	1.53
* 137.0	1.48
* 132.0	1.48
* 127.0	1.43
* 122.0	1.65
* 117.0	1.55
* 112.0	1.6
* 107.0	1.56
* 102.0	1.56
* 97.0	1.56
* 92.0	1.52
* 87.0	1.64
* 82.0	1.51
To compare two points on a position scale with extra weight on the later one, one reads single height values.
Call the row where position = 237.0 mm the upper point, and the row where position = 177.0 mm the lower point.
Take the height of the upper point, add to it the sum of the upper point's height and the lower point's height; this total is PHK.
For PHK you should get 4.13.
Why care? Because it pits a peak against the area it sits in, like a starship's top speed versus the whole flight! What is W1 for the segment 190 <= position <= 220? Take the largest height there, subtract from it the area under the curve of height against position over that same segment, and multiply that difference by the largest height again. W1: -63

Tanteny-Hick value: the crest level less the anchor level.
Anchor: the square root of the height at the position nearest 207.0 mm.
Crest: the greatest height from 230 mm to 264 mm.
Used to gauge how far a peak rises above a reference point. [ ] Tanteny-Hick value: 0.378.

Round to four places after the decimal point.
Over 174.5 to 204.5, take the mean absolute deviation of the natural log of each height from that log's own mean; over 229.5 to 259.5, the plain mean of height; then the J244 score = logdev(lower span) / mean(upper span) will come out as 0.0296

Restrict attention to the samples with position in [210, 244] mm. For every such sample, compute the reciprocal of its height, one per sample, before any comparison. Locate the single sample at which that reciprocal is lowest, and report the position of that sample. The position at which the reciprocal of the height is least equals 242.0 mm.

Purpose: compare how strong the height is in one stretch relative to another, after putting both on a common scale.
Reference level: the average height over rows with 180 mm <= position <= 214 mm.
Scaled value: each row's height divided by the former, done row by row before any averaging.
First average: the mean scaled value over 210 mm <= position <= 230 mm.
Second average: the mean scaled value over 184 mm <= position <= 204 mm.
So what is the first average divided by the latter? 0.92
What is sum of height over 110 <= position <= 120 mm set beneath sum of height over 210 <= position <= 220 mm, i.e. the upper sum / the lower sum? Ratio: 0.84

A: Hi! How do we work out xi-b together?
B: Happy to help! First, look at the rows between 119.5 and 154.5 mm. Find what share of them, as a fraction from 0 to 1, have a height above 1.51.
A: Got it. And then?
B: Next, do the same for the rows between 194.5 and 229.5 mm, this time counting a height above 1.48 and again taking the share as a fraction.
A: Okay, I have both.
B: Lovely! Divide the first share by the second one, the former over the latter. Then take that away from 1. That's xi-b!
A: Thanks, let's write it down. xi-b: -2.0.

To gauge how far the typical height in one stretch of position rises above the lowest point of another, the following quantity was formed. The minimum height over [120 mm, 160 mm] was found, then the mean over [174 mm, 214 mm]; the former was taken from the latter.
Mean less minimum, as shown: 0.07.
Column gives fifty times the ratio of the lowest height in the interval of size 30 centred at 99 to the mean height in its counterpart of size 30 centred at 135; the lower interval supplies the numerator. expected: 50.8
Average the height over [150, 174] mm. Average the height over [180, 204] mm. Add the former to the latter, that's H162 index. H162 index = 3.03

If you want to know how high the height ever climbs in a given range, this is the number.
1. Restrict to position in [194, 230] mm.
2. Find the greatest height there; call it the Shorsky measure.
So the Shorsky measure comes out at 1.55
